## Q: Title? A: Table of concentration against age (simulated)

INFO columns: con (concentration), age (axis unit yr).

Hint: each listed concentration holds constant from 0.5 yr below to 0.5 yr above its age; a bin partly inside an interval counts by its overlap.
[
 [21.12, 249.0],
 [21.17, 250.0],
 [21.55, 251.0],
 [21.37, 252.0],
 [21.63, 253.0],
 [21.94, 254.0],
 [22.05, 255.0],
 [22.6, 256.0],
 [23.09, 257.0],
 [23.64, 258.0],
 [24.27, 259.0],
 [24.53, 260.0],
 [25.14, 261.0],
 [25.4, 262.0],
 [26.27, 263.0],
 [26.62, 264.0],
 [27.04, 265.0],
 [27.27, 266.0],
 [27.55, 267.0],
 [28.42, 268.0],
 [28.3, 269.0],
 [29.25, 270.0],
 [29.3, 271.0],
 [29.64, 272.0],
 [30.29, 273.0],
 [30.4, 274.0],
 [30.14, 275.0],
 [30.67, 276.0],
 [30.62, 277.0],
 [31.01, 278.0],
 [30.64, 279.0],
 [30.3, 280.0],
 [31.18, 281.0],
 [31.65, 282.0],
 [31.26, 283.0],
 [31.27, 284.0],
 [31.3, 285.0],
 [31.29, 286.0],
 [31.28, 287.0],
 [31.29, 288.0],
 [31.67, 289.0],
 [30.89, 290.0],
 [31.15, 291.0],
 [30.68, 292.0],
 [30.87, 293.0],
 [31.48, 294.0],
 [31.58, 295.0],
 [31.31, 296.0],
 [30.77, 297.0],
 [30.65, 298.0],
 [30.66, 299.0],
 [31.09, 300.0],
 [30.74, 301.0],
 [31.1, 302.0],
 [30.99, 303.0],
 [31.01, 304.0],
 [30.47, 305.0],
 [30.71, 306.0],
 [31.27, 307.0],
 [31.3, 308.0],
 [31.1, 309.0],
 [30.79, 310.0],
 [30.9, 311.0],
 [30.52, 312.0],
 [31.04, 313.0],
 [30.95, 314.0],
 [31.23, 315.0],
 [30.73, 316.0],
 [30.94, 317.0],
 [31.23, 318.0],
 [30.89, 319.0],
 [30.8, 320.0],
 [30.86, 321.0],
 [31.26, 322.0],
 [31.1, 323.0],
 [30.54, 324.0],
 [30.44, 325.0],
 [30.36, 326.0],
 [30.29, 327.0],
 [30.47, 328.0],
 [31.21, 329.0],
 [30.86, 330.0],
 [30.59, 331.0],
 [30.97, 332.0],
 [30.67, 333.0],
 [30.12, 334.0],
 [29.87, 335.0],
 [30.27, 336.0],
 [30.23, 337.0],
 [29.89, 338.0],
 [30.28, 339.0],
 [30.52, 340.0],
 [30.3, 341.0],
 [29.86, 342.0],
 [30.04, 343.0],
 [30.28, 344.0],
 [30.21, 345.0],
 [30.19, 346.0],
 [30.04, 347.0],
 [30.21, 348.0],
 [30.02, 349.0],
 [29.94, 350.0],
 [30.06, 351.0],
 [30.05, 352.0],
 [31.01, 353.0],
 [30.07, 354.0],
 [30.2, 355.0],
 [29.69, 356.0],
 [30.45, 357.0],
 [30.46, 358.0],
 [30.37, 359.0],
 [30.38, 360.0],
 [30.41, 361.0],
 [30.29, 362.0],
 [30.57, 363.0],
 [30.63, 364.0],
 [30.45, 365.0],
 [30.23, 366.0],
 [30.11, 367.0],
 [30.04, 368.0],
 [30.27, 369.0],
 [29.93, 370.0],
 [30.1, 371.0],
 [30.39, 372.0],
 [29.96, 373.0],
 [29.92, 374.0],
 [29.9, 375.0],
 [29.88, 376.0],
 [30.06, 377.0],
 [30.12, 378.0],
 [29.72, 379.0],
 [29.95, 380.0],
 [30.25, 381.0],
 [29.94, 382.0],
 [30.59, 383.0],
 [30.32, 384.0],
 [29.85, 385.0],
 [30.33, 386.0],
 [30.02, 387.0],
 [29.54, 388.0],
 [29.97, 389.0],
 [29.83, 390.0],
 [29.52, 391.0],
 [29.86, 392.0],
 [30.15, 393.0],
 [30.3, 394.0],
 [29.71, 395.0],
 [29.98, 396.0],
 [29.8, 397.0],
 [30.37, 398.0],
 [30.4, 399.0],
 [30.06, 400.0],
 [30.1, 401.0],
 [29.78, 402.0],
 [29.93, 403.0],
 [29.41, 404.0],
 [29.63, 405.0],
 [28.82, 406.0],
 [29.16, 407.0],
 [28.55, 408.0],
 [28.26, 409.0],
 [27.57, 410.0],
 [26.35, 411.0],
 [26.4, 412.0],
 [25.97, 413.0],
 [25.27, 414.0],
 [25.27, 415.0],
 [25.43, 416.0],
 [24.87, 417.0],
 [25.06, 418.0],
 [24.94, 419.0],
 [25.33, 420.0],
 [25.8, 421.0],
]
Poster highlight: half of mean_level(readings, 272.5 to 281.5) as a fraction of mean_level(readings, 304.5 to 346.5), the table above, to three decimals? 0.499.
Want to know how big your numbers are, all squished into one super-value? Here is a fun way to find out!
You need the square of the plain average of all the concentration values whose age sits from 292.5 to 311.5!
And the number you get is 960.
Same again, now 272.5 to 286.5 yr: 952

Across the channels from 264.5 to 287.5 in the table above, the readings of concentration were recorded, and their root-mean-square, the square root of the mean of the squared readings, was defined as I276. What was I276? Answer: 30.0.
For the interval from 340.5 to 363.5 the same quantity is 30.2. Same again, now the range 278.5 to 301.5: 31.1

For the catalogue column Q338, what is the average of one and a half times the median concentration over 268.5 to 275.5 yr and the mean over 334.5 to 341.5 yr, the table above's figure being 37.3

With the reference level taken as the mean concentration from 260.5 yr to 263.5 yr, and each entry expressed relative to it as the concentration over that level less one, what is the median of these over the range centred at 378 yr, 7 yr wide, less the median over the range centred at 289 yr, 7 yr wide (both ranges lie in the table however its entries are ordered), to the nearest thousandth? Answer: -0.052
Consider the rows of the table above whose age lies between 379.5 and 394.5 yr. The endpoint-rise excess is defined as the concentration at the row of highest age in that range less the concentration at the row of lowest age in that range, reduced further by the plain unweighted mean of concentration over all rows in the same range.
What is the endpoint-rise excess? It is -29.7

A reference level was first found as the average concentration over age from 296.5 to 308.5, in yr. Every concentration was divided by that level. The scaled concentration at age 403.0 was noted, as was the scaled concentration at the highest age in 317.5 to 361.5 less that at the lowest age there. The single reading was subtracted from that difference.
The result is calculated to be -1.00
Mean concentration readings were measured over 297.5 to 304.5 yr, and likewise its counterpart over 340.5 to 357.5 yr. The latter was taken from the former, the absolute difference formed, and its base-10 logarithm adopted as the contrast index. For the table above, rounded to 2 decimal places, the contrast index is -0.13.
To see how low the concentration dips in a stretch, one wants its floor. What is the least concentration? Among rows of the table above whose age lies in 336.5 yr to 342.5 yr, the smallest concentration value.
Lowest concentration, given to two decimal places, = 29.86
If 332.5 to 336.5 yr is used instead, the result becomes 29.87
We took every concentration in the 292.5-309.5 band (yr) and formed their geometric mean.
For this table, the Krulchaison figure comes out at 31.0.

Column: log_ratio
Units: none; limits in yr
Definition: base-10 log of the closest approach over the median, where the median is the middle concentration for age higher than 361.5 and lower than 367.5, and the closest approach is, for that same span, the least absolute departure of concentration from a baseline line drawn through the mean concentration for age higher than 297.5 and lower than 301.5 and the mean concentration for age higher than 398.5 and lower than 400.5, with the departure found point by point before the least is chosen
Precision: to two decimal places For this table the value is -3.03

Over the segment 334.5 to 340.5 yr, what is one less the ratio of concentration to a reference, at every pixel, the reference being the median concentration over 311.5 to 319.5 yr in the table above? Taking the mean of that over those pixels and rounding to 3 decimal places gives 0.025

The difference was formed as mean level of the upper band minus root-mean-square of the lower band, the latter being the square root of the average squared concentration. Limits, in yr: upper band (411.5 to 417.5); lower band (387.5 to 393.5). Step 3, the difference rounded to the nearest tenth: -4.3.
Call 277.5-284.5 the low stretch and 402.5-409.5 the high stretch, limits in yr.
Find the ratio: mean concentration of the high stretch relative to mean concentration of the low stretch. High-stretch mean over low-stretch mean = 0.94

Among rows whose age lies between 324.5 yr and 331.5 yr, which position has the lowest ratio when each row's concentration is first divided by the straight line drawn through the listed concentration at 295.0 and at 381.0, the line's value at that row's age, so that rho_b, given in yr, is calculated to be 327.0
